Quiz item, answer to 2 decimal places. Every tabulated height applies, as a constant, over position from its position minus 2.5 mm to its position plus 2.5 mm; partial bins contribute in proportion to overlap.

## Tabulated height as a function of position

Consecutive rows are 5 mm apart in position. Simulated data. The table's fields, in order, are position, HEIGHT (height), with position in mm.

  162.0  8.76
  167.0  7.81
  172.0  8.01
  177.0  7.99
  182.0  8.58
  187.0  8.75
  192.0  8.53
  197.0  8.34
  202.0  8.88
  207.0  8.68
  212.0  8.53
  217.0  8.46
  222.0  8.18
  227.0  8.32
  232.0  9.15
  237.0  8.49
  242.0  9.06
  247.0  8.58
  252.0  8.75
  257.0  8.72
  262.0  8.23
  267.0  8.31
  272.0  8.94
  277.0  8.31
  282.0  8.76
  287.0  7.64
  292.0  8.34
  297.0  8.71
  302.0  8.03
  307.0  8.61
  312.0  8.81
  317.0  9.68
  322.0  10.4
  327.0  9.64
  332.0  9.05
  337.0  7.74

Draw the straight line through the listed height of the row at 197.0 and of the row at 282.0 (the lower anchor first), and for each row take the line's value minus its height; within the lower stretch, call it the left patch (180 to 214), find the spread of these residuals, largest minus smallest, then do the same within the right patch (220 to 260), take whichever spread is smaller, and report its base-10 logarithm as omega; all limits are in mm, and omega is -0.29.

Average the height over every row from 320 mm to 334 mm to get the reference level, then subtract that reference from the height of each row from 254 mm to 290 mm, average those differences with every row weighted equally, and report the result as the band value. -1.28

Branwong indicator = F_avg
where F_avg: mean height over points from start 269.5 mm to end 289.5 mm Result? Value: 8.4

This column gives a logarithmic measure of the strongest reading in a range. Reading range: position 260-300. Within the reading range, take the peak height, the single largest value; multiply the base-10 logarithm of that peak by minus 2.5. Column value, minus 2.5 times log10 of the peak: -2.38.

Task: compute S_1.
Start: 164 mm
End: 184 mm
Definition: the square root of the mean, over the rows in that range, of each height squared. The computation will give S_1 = 8.10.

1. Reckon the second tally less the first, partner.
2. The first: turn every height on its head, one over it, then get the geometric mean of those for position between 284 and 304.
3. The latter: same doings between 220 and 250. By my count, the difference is -0.0064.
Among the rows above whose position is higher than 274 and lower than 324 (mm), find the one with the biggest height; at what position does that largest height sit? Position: 322.0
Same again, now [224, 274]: 232.0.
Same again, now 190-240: 232.0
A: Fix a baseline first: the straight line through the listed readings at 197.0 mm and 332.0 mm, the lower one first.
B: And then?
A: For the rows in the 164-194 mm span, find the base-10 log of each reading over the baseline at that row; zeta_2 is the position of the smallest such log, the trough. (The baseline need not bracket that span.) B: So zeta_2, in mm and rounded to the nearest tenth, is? 167.0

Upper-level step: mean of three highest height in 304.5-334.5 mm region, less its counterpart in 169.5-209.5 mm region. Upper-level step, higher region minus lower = 1.1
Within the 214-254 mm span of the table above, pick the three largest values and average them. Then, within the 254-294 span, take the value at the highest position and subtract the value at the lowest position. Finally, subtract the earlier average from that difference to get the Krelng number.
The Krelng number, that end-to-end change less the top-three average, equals -9.4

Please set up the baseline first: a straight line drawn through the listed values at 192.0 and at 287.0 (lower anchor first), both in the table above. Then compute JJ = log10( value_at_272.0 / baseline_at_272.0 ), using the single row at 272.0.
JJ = 0.06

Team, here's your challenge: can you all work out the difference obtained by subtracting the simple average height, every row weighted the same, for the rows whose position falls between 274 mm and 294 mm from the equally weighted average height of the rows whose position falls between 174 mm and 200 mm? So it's 0.2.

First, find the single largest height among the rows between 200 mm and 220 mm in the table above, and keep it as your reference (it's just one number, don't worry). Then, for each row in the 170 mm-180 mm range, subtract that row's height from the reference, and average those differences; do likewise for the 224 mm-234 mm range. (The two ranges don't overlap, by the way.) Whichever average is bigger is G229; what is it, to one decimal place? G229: 0.9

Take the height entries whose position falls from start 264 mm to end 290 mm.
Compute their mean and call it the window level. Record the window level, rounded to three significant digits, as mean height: 8.39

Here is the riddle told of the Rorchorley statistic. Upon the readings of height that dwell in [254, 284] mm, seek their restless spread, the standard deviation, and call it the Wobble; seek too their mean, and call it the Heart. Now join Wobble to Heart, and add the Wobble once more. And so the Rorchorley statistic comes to 9.1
